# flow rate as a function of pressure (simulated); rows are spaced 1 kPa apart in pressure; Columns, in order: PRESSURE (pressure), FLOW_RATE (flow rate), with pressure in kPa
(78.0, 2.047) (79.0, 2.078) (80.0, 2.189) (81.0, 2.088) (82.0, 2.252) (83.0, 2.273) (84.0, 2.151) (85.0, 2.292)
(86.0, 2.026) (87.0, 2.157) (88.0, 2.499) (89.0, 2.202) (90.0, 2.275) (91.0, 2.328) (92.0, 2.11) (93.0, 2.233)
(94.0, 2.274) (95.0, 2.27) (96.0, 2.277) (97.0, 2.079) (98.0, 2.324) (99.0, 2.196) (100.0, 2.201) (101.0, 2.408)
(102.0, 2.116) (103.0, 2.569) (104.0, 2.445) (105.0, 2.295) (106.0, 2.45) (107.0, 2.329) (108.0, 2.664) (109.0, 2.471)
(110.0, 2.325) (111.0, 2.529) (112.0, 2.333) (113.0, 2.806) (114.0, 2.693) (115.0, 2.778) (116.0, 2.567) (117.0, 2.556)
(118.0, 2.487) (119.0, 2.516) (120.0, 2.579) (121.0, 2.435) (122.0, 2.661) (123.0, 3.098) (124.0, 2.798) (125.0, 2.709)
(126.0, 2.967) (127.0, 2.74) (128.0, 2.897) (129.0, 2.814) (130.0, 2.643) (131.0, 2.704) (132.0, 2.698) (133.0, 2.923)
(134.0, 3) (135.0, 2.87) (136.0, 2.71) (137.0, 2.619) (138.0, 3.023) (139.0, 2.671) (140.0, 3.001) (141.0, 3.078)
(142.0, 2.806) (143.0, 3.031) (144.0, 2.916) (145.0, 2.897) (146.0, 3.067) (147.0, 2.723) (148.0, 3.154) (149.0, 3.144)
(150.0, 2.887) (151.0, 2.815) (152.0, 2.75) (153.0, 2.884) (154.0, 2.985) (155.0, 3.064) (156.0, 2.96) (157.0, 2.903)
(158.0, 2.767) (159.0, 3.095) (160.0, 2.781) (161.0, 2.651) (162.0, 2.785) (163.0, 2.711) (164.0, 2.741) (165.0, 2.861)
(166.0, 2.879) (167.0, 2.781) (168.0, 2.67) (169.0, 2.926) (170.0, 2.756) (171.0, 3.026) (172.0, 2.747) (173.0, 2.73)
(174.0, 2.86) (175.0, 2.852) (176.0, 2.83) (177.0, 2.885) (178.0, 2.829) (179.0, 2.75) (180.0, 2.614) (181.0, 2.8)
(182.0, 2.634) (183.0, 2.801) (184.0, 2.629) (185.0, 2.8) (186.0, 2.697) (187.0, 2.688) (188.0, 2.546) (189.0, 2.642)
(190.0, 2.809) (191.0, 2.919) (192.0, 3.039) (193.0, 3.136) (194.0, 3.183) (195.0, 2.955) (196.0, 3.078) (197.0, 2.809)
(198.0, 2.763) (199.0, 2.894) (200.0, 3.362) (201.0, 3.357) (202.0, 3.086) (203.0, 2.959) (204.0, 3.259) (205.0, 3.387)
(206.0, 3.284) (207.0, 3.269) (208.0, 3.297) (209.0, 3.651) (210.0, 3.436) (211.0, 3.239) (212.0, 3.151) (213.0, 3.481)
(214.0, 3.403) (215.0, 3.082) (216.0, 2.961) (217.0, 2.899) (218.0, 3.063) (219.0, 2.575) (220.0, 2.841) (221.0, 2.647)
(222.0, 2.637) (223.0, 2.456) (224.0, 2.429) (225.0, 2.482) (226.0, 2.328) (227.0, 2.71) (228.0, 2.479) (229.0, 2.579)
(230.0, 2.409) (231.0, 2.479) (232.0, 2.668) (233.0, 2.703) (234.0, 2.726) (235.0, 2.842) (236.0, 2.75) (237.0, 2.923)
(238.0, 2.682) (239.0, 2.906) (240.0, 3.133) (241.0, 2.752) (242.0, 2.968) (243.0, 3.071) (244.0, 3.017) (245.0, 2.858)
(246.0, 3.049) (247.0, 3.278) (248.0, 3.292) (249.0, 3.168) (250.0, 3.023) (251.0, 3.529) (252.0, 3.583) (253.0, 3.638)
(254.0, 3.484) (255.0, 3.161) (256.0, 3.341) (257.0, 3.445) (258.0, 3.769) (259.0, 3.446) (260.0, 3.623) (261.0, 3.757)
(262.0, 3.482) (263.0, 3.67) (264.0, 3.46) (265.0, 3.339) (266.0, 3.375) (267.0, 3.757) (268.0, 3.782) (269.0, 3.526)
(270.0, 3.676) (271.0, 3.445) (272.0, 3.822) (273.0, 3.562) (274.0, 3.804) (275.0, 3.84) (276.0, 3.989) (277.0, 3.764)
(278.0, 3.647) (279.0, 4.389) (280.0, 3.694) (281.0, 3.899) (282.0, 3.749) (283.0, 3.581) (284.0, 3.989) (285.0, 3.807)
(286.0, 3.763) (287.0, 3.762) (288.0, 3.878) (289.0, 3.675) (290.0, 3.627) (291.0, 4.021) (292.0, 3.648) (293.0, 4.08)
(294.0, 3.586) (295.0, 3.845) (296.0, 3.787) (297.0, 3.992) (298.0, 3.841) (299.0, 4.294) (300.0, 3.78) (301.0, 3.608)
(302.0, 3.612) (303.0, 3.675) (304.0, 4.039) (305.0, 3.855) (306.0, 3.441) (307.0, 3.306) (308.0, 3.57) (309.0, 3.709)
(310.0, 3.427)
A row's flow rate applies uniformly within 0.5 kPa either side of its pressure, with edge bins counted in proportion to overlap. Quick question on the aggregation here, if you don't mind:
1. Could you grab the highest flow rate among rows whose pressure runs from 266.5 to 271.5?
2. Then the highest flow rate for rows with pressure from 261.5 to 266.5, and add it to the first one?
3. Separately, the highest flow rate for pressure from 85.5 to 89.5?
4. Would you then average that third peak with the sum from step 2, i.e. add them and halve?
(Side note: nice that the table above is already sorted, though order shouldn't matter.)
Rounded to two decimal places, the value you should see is 4.98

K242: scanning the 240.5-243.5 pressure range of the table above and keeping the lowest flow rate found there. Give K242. 2.752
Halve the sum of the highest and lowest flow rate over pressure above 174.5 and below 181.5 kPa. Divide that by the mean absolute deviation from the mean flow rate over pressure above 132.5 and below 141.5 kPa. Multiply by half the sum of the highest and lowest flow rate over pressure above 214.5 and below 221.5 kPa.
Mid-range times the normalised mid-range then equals 55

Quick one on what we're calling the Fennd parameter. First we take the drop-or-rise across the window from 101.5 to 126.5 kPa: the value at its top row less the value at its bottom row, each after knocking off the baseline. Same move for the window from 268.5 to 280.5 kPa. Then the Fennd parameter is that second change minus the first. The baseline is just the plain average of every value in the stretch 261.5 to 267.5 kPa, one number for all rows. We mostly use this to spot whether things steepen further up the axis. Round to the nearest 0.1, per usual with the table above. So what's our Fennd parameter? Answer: -0.7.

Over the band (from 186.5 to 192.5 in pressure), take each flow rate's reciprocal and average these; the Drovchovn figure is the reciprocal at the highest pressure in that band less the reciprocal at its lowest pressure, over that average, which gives -0.12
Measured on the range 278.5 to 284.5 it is 0.09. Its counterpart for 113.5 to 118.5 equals 0.08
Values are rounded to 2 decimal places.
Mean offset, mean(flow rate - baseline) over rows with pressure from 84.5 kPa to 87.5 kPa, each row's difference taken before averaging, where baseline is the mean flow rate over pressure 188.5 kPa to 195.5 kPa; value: -0.80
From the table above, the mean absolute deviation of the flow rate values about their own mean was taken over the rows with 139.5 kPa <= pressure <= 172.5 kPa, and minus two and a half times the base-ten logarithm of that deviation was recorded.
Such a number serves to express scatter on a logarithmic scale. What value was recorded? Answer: 2.3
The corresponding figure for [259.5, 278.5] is 2.1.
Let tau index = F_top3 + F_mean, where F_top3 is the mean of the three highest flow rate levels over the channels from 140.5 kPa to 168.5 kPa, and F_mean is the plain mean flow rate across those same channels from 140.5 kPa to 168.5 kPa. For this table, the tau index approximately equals 6.02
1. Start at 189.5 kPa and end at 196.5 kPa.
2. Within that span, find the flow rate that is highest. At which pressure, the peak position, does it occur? 194.0 kPa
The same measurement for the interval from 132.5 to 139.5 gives 138.0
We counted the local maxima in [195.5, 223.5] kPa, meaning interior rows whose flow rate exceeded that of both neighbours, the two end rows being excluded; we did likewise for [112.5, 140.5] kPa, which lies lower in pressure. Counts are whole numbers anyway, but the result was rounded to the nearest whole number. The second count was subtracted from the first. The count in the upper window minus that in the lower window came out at -2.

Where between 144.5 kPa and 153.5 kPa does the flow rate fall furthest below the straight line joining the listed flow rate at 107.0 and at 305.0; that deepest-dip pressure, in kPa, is 152.0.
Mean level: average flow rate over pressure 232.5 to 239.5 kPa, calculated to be 2.79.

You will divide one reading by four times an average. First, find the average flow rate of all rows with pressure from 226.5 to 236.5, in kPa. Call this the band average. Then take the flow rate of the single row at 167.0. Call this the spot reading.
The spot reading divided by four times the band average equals 0.264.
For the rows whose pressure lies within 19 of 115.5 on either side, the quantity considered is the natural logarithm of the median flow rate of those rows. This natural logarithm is 0.94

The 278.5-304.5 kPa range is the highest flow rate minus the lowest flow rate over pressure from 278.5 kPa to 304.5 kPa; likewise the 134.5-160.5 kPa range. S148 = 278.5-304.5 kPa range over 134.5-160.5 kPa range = 1.5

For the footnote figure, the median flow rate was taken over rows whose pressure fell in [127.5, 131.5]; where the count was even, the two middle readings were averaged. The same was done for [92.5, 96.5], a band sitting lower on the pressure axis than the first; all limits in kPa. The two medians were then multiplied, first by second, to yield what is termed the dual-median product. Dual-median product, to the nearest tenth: 6.3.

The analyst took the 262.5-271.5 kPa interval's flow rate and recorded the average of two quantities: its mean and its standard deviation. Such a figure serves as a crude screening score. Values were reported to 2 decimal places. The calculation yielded 1.86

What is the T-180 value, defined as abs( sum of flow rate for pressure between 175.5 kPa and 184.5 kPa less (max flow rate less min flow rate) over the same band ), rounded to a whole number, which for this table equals 25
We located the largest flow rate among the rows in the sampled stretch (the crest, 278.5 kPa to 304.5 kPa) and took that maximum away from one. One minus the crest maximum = -3.39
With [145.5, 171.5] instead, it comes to -2.15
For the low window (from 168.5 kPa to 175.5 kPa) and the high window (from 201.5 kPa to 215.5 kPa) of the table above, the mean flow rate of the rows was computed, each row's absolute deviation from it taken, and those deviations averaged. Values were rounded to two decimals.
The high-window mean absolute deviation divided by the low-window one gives 1.61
